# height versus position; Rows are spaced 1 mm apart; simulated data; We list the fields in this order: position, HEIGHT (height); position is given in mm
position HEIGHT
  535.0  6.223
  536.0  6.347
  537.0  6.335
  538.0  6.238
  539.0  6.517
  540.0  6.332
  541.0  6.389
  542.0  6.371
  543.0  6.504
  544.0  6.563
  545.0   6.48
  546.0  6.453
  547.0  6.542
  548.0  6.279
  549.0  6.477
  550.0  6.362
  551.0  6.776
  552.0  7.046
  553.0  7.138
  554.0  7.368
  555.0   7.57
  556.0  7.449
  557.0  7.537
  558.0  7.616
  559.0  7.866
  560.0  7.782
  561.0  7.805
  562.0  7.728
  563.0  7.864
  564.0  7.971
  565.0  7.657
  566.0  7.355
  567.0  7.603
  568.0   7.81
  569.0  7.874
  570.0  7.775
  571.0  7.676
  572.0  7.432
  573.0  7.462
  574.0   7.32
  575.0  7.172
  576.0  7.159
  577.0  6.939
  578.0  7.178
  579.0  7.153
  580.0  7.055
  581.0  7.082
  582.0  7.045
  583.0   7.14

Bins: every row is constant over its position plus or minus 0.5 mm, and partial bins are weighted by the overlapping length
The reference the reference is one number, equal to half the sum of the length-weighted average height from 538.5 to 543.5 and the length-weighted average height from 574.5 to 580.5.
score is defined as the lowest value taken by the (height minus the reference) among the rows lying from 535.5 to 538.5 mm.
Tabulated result -0.53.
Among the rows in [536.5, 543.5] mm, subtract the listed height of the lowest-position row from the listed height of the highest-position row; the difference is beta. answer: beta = 0.17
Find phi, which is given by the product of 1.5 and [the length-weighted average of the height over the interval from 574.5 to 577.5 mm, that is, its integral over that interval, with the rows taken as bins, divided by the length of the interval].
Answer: 10.6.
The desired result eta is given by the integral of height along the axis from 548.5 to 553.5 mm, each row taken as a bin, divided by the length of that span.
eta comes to 6.76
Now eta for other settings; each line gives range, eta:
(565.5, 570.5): 7.68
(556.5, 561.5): 7.72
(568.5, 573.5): 7.64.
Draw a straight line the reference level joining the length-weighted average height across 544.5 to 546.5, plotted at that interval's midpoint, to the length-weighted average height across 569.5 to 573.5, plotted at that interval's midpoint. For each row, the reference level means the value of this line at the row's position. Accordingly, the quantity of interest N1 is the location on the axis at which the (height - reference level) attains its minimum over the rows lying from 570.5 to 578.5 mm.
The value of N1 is 577.0 mm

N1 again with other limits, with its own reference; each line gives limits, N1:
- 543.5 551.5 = 550.0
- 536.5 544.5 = 542.0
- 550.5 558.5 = 551.0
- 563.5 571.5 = 566.0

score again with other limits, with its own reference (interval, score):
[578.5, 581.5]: 0.29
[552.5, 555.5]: 0.37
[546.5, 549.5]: -0.49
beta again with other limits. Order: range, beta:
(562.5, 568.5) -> -0.05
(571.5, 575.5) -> -0.26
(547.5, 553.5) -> 0.86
